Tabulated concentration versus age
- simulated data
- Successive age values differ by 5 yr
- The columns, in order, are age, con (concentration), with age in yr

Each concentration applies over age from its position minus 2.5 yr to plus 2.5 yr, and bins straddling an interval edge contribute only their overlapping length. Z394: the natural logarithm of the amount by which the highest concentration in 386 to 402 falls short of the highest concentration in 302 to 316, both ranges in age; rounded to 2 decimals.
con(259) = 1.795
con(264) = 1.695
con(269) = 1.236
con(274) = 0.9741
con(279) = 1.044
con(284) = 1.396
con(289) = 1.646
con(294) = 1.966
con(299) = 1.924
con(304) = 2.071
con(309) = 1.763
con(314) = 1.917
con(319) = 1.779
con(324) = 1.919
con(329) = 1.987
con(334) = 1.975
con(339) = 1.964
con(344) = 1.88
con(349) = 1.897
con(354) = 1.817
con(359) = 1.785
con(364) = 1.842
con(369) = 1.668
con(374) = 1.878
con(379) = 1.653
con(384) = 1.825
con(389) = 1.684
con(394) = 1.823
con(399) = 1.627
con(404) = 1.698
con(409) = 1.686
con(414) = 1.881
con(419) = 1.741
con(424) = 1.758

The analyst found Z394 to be -1.39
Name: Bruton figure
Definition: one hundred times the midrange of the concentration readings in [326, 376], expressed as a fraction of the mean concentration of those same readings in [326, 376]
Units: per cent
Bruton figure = 98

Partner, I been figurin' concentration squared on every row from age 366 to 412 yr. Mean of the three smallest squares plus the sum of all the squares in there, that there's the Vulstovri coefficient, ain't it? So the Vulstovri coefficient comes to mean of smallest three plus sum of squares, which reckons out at 30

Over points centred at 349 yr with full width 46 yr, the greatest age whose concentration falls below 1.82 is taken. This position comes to 369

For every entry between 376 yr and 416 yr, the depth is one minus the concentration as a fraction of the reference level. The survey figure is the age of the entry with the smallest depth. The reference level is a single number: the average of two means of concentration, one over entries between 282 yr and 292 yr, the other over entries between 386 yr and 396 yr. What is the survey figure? 414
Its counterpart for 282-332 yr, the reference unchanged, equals 304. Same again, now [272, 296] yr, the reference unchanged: 294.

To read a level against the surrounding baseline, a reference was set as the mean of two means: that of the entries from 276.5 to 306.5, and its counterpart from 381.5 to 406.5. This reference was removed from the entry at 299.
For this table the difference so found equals 0.22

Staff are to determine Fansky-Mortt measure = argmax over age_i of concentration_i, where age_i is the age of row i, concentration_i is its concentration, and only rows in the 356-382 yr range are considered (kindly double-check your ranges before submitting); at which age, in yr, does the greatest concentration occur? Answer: 374 yr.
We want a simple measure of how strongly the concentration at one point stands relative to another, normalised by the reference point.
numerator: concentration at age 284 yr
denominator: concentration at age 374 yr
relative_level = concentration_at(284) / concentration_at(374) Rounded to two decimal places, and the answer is 0.74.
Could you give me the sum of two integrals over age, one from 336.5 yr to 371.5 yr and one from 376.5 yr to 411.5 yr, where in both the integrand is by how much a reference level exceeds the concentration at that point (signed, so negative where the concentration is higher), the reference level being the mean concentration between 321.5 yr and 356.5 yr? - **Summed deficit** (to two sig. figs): 10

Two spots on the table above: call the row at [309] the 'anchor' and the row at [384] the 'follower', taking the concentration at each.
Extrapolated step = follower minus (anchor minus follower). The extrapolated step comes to 1.9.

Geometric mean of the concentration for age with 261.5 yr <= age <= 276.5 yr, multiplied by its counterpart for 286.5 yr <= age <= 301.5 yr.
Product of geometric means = 2.3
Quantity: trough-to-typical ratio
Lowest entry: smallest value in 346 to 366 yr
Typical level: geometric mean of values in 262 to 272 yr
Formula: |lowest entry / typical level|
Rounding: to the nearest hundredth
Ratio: 1.23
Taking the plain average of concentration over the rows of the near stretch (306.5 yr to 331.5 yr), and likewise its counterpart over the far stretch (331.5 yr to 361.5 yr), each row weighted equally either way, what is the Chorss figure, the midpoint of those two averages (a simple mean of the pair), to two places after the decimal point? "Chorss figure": 1.88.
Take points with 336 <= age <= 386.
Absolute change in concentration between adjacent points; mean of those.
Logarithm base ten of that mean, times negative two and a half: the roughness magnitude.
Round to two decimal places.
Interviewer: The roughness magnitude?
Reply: 2.33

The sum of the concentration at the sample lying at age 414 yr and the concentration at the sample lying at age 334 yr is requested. 3.86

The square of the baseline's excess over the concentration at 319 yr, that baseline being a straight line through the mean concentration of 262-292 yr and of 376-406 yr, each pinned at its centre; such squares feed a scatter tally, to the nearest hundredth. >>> 0.09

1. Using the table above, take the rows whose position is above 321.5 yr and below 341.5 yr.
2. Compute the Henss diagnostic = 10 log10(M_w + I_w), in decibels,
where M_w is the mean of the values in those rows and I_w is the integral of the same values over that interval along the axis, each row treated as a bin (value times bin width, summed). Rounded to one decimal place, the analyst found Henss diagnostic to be 16.1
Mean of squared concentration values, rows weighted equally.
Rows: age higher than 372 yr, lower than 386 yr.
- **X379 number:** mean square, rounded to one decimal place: 3.2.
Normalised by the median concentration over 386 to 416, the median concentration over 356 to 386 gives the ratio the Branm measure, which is 1.07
